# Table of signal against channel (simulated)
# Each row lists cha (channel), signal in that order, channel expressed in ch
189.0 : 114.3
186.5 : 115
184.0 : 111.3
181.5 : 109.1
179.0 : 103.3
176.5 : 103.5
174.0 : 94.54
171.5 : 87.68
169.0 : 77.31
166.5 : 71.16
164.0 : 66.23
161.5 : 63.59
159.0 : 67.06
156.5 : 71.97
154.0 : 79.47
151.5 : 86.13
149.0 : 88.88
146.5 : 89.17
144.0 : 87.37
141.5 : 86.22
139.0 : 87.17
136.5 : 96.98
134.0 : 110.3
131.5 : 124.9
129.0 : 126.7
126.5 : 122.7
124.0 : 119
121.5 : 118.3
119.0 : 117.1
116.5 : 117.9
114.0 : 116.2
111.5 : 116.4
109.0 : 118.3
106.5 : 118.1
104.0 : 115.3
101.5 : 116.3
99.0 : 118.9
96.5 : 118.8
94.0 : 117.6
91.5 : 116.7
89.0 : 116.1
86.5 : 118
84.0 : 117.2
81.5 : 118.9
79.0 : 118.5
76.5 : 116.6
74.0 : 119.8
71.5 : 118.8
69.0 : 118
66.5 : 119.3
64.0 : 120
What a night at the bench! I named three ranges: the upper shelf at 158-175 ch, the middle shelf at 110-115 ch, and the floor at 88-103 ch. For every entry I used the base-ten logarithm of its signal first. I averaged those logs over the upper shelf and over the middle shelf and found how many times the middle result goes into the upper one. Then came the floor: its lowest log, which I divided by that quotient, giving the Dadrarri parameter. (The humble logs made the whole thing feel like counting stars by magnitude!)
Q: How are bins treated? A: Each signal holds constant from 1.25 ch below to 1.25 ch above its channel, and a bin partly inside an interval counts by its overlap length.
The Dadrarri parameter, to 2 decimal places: 2.28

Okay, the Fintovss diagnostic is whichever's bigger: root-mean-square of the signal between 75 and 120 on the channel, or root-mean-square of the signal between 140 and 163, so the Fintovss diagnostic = 117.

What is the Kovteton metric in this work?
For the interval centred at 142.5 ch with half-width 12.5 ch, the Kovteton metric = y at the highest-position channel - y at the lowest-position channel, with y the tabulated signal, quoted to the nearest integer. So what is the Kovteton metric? -45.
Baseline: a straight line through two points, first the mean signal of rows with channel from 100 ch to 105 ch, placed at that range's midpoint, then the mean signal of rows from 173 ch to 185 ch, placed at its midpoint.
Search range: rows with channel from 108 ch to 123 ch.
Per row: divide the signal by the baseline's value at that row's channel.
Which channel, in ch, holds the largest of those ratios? 121.5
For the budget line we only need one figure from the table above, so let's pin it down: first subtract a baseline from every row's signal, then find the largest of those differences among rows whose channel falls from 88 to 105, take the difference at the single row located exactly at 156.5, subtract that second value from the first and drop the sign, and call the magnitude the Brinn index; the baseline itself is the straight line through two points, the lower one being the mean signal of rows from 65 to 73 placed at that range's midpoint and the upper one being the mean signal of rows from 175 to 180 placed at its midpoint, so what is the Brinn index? 39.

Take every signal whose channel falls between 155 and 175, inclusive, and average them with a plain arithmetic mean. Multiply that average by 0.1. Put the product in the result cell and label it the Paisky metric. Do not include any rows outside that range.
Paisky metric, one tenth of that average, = 7.5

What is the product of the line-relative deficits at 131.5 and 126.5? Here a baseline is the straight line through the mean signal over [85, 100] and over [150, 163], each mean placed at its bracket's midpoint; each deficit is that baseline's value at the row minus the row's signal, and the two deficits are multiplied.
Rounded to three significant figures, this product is 963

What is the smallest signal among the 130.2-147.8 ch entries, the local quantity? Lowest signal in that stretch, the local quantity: 86.22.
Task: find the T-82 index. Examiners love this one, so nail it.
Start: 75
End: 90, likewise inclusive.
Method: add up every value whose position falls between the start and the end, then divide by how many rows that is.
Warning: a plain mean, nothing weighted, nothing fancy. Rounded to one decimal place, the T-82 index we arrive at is 117.6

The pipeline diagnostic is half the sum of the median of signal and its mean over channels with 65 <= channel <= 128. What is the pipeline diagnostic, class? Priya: 118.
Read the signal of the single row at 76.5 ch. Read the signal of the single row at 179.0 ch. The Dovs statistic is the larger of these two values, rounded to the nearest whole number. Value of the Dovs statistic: 117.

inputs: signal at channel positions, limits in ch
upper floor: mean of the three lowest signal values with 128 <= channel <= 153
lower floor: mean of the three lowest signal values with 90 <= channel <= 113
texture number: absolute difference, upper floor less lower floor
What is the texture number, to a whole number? 29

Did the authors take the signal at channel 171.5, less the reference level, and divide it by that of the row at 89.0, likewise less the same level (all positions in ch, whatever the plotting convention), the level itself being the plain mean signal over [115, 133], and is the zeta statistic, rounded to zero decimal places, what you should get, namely 7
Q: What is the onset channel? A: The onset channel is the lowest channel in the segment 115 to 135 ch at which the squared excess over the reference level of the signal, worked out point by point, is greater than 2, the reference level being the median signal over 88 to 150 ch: 121.5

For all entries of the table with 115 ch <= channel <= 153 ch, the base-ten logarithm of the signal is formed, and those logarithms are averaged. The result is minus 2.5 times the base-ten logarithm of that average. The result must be -0.76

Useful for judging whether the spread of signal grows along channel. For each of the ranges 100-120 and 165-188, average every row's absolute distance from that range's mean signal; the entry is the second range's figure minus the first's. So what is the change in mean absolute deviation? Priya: 11.8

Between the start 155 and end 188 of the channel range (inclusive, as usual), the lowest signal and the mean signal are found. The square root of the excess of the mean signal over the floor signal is 4.9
